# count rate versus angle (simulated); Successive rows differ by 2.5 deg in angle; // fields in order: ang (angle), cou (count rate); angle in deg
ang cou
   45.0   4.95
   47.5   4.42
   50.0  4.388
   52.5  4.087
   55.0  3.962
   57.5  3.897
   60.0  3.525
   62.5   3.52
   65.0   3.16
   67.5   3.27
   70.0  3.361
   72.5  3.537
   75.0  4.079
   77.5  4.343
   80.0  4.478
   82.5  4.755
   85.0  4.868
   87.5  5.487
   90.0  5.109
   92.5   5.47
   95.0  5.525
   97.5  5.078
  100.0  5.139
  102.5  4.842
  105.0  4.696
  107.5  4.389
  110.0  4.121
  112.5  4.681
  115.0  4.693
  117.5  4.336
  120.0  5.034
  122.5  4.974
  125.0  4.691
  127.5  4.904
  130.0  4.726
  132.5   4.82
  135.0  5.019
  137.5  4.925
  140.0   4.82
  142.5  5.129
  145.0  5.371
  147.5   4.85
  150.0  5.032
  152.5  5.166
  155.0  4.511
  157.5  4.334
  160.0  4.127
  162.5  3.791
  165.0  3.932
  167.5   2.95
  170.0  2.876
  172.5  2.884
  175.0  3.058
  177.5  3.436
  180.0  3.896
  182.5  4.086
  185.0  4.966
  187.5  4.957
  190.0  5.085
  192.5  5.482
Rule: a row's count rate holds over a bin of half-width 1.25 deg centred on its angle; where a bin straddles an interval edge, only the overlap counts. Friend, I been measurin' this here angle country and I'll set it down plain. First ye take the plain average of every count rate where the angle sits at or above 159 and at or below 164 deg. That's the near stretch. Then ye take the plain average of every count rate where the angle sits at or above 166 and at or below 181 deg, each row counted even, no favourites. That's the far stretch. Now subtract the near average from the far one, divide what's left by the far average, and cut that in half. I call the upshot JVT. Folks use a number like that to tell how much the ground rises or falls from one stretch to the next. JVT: -0.12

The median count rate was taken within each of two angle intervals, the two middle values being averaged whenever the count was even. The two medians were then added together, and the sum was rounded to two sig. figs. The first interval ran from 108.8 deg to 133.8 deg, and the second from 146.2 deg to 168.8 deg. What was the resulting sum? 9.0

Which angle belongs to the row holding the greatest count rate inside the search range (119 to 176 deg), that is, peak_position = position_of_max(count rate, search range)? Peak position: 145.0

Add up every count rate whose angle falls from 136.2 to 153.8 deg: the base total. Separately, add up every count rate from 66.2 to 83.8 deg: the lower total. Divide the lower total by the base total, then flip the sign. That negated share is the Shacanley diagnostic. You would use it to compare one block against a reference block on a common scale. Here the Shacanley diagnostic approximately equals -0.79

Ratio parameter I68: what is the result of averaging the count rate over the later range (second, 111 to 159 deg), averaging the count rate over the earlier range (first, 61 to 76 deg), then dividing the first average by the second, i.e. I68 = 0.72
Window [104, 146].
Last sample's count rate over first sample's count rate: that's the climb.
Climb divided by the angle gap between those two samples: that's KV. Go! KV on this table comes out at 0.017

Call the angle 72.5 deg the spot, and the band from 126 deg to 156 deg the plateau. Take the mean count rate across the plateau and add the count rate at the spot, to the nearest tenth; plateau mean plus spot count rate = 8.5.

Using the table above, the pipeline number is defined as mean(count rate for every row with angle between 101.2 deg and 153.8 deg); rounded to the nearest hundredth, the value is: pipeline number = 4.82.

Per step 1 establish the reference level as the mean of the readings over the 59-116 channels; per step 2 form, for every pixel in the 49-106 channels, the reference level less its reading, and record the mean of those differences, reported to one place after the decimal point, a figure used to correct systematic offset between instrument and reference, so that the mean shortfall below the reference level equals 0.1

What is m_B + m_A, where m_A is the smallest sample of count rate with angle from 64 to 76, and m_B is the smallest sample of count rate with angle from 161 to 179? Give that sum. 6.0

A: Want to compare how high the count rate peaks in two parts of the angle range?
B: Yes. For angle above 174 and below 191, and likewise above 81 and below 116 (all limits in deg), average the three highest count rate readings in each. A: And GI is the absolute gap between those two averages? 0.49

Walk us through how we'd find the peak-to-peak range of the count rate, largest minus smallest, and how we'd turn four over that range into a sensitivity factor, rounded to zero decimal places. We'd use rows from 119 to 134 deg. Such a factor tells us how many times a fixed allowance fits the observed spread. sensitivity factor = 12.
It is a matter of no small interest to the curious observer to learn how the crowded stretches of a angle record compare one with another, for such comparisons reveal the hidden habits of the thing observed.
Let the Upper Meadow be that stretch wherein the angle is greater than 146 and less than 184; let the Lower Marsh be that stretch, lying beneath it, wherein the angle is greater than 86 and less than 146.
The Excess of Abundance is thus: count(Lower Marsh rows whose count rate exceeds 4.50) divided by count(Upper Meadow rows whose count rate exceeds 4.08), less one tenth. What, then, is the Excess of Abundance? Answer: 2.90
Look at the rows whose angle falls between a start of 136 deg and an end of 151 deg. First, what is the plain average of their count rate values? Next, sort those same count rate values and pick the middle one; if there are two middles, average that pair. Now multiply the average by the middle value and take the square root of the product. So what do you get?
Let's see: 5.00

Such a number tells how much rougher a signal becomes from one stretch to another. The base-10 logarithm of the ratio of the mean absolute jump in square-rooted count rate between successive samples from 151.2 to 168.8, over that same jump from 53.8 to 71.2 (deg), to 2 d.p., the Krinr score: 0.37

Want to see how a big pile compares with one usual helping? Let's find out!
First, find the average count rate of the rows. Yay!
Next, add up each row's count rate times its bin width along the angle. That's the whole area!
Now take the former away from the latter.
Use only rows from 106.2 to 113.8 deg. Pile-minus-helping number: 29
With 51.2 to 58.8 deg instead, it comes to 26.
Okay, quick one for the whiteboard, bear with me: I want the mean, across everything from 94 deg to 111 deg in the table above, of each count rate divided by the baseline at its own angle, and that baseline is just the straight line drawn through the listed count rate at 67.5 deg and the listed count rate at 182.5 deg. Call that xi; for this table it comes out 1.373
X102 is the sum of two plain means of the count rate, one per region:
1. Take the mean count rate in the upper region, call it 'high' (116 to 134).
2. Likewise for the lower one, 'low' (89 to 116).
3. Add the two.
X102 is 9.7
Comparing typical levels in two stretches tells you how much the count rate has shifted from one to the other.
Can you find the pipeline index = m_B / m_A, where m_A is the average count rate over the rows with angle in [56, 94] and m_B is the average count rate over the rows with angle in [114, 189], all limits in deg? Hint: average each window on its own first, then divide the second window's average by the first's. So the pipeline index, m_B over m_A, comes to 1.05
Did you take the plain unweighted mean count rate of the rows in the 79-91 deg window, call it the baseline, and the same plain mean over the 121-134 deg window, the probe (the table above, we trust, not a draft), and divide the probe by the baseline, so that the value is 0.98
